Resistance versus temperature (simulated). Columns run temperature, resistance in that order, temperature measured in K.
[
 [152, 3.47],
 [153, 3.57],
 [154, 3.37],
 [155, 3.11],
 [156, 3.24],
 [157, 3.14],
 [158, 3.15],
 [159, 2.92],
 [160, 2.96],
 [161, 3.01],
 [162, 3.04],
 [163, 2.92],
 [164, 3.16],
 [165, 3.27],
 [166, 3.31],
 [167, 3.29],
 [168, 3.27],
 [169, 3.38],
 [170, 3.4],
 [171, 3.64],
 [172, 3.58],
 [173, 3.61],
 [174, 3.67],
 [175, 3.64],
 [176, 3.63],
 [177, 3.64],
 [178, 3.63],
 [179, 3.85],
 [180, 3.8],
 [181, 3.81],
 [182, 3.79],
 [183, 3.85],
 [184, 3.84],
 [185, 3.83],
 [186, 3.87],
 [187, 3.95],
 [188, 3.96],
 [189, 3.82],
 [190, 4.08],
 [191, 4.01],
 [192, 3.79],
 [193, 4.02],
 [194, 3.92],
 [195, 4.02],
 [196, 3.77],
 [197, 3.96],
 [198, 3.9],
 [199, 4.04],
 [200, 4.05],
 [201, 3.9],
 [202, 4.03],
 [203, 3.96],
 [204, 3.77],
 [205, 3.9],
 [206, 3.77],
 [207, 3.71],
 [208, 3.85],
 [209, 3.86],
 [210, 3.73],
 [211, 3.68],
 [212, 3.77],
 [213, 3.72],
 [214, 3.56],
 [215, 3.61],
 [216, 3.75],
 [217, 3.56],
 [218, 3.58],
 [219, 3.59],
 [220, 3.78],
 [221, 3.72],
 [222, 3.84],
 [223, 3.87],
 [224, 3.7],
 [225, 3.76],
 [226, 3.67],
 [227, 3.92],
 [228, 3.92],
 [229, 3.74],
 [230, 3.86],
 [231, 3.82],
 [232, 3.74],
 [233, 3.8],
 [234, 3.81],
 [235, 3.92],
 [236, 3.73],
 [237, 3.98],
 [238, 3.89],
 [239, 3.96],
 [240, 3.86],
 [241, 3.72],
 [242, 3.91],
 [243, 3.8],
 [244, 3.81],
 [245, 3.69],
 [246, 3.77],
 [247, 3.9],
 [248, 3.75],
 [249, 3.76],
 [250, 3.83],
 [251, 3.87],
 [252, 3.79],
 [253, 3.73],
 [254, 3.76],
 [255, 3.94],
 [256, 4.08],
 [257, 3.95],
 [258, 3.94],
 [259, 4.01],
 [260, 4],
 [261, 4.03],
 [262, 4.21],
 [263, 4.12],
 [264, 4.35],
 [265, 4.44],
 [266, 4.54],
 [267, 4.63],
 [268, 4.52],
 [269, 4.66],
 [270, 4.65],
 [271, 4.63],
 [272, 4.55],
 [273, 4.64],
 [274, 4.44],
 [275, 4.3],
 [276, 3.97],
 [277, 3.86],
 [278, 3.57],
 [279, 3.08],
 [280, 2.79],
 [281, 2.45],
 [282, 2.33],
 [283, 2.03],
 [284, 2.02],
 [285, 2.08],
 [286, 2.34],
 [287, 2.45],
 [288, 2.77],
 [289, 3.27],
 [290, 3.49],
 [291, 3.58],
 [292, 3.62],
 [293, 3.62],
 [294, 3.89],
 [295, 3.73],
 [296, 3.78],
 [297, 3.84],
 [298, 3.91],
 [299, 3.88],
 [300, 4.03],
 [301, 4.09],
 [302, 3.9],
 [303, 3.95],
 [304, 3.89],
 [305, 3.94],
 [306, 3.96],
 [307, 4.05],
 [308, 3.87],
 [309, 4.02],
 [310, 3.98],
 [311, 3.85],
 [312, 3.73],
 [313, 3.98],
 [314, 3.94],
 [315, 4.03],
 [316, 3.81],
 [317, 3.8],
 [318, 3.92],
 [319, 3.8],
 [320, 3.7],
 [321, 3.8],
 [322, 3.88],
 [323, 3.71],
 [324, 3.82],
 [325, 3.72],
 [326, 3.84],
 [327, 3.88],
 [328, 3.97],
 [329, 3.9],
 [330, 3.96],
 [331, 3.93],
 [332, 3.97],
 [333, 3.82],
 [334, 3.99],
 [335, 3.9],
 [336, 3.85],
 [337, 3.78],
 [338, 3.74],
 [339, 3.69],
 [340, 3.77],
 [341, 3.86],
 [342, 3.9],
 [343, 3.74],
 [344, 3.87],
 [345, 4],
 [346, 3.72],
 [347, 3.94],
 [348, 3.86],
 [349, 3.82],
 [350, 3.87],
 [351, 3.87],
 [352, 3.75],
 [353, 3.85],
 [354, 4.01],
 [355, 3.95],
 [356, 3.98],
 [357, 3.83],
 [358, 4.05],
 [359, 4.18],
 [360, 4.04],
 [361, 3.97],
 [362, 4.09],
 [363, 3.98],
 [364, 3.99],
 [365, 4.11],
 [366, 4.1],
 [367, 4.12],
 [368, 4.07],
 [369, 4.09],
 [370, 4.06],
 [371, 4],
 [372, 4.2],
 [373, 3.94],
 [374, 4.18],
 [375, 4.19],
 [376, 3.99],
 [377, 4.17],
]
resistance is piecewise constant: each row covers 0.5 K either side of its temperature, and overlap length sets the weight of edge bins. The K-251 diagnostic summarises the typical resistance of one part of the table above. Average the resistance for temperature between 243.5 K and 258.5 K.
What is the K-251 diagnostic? 3.84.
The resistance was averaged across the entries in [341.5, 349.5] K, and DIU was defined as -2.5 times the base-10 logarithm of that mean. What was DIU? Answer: -1.47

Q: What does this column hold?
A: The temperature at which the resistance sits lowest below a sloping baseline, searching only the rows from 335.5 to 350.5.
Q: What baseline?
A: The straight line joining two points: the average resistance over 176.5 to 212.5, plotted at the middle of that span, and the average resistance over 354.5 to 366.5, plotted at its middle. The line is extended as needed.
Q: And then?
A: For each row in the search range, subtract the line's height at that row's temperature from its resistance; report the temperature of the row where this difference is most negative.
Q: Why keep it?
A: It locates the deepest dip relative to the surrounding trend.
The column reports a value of 339 K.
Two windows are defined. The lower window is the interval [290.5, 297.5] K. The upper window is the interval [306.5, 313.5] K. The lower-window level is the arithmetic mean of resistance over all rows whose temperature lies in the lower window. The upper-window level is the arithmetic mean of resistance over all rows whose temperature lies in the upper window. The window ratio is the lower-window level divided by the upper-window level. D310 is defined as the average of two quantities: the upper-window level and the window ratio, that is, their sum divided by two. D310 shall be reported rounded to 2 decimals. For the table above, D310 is 2.44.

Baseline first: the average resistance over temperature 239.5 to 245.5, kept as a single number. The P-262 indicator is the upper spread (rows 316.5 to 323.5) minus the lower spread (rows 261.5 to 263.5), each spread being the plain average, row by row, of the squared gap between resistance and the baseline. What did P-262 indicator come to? -0.13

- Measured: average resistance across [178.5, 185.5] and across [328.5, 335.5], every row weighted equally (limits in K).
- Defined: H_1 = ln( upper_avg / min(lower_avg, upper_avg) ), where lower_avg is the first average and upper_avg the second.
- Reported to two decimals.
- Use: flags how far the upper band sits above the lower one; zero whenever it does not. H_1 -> 0.03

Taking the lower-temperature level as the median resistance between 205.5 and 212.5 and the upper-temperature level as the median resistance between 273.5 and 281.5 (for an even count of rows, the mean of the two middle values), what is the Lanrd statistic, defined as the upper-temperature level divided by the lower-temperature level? 0.99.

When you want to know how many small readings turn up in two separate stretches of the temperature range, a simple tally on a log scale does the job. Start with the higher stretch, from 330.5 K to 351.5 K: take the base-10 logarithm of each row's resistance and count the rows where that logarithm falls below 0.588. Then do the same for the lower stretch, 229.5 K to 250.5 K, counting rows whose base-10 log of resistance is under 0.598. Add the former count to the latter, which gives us 34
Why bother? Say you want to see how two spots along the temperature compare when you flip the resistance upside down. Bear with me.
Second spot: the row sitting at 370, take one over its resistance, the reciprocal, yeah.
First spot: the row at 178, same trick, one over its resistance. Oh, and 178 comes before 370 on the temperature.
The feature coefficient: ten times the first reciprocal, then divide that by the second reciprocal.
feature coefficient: 11.2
